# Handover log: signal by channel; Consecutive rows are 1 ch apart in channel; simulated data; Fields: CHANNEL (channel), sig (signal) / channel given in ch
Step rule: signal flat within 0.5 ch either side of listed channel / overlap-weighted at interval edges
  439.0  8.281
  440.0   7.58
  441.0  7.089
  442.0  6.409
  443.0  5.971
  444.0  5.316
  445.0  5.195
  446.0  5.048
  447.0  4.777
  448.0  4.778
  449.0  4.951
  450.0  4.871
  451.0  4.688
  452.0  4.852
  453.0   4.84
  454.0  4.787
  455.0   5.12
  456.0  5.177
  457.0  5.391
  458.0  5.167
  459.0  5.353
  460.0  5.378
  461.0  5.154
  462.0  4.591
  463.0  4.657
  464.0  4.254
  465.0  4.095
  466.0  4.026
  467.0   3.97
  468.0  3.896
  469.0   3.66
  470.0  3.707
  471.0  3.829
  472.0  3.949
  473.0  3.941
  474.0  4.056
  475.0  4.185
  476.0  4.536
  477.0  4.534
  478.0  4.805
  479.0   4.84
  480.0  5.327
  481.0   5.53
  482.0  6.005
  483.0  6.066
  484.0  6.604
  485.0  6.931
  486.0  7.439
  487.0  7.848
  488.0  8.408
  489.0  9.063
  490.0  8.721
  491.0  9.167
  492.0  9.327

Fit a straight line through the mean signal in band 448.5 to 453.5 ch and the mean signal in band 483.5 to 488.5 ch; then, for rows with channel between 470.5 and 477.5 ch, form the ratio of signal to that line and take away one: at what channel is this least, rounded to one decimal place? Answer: 471.0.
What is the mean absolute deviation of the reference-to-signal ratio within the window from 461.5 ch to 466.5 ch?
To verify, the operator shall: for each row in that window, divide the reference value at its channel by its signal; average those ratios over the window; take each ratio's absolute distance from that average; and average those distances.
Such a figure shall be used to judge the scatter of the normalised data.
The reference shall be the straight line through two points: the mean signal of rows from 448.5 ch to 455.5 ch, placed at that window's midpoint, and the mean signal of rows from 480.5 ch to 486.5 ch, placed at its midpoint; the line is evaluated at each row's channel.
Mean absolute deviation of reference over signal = 0.083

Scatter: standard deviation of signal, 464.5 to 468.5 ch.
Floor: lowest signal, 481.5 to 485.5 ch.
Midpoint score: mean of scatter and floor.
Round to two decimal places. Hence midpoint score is 3.04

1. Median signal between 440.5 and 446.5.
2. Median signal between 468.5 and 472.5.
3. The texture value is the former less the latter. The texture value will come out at 1.9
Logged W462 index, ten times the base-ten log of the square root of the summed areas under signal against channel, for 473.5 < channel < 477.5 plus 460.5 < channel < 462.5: 7.16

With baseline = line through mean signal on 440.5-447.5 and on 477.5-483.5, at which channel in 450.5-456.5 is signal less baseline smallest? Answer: 451.0 ch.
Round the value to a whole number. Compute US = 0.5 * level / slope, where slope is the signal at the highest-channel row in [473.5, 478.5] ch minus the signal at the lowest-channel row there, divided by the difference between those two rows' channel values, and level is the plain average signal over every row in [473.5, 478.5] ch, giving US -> 12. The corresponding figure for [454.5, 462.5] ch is -34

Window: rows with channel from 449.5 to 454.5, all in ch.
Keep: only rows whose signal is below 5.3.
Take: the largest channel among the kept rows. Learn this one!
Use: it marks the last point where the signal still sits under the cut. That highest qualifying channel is 454.0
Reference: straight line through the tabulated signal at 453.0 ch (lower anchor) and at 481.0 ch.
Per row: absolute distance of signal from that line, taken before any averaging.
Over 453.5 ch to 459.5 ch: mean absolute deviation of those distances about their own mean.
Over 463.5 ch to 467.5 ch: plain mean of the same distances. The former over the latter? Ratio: 0.090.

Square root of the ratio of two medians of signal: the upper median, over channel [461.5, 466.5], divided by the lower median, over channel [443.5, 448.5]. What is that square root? 0.92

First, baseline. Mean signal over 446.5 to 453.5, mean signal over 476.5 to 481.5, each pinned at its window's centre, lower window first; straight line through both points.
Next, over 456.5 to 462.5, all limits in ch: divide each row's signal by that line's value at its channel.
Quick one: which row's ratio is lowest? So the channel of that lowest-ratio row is 462.0 ch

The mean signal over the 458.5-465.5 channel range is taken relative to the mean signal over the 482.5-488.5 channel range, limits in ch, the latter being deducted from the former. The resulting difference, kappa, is -2.4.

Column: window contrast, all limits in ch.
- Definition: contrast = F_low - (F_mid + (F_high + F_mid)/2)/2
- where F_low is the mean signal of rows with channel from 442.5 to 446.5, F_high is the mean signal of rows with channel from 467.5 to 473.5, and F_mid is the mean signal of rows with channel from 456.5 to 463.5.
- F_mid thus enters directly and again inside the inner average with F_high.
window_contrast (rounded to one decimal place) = 0.6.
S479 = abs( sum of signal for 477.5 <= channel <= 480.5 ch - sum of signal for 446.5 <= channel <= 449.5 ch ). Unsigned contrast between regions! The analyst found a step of 0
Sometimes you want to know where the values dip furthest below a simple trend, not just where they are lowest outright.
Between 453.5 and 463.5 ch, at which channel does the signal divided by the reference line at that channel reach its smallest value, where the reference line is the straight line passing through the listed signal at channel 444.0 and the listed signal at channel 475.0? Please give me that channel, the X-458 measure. 454.0 ch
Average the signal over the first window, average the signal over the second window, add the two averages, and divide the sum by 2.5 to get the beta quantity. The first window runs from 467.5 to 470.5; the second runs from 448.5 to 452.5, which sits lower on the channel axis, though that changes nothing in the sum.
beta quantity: 3.4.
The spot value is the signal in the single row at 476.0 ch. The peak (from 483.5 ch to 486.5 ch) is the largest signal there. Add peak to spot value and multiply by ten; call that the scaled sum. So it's 120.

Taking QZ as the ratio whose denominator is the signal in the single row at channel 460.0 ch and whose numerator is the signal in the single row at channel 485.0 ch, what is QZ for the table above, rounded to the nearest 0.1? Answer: 1.3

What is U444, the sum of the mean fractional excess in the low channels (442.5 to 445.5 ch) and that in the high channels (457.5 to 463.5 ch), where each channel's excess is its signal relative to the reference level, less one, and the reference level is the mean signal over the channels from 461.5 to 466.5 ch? 0.4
